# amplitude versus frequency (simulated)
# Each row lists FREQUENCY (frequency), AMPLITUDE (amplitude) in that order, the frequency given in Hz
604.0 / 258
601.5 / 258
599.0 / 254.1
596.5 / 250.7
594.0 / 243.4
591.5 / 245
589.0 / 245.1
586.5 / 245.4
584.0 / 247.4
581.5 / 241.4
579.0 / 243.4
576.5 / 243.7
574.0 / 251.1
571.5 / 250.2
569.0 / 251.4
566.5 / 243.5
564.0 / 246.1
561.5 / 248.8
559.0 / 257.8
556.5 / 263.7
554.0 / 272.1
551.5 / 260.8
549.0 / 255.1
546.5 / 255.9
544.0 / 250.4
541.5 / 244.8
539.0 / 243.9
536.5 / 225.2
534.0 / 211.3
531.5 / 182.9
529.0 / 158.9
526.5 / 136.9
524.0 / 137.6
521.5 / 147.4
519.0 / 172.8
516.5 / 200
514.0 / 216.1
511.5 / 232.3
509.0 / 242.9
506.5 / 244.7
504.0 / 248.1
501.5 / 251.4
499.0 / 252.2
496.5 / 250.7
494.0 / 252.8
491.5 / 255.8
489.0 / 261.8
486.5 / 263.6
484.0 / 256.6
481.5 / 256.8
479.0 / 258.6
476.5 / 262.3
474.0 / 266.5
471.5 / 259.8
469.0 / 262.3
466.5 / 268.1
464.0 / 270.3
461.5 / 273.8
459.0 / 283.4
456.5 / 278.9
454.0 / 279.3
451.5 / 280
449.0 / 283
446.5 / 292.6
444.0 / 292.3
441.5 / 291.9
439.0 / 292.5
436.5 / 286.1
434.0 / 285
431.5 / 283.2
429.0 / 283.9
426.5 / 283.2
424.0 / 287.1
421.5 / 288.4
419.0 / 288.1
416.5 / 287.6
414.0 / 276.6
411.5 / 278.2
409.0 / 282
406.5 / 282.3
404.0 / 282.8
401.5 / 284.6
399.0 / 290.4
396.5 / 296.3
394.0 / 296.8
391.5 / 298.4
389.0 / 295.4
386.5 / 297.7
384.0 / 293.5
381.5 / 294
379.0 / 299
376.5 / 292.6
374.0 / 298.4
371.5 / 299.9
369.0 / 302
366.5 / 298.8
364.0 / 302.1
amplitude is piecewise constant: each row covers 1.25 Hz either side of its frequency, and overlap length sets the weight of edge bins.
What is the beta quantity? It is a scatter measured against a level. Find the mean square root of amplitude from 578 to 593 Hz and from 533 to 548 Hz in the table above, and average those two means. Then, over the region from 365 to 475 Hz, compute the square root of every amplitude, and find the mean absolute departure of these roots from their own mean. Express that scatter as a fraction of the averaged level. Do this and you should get 0.016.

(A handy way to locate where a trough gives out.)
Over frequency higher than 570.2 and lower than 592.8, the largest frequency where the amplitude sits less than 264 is 591.5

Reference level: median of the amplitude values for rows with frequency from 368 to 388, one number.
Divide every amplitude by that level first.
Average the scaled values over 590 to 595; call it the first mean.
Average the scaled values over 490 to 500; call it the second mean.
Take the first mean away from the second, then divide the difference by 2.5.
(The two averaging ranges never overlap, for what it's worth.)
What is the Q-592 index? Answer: 0.012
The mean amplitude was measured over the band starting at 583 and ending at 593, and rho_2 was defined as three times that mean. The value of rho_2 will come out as 737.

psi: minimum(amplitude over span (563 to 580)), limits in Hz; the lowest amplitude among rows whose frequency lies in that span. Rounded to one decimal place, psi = 243.4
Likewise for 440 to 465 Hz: 270.3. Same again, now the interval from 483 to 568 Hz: 136.9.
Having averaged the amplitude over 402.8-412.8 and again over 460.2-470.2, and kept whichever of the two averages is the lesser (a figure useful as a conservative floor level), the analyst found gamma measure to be 269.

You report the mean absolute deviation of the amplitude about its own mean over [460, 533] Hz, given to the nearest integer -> 35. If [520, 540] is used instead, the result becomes 35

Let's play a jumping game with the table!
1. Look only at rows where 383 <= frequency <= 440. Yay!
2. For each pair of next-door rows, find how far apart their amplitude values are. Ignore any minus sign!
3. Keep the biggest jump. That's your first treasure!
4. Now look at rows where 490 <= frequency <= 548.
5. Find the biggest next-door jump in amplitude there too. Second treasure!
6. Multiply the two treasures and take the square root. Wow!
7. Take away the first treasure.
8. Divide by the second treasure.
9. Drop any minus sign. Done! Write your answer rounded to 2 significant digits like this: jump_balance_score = 0.24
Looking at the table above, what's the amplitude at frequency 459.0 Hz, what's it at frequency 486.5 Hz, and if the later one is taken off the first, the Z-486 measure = 20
